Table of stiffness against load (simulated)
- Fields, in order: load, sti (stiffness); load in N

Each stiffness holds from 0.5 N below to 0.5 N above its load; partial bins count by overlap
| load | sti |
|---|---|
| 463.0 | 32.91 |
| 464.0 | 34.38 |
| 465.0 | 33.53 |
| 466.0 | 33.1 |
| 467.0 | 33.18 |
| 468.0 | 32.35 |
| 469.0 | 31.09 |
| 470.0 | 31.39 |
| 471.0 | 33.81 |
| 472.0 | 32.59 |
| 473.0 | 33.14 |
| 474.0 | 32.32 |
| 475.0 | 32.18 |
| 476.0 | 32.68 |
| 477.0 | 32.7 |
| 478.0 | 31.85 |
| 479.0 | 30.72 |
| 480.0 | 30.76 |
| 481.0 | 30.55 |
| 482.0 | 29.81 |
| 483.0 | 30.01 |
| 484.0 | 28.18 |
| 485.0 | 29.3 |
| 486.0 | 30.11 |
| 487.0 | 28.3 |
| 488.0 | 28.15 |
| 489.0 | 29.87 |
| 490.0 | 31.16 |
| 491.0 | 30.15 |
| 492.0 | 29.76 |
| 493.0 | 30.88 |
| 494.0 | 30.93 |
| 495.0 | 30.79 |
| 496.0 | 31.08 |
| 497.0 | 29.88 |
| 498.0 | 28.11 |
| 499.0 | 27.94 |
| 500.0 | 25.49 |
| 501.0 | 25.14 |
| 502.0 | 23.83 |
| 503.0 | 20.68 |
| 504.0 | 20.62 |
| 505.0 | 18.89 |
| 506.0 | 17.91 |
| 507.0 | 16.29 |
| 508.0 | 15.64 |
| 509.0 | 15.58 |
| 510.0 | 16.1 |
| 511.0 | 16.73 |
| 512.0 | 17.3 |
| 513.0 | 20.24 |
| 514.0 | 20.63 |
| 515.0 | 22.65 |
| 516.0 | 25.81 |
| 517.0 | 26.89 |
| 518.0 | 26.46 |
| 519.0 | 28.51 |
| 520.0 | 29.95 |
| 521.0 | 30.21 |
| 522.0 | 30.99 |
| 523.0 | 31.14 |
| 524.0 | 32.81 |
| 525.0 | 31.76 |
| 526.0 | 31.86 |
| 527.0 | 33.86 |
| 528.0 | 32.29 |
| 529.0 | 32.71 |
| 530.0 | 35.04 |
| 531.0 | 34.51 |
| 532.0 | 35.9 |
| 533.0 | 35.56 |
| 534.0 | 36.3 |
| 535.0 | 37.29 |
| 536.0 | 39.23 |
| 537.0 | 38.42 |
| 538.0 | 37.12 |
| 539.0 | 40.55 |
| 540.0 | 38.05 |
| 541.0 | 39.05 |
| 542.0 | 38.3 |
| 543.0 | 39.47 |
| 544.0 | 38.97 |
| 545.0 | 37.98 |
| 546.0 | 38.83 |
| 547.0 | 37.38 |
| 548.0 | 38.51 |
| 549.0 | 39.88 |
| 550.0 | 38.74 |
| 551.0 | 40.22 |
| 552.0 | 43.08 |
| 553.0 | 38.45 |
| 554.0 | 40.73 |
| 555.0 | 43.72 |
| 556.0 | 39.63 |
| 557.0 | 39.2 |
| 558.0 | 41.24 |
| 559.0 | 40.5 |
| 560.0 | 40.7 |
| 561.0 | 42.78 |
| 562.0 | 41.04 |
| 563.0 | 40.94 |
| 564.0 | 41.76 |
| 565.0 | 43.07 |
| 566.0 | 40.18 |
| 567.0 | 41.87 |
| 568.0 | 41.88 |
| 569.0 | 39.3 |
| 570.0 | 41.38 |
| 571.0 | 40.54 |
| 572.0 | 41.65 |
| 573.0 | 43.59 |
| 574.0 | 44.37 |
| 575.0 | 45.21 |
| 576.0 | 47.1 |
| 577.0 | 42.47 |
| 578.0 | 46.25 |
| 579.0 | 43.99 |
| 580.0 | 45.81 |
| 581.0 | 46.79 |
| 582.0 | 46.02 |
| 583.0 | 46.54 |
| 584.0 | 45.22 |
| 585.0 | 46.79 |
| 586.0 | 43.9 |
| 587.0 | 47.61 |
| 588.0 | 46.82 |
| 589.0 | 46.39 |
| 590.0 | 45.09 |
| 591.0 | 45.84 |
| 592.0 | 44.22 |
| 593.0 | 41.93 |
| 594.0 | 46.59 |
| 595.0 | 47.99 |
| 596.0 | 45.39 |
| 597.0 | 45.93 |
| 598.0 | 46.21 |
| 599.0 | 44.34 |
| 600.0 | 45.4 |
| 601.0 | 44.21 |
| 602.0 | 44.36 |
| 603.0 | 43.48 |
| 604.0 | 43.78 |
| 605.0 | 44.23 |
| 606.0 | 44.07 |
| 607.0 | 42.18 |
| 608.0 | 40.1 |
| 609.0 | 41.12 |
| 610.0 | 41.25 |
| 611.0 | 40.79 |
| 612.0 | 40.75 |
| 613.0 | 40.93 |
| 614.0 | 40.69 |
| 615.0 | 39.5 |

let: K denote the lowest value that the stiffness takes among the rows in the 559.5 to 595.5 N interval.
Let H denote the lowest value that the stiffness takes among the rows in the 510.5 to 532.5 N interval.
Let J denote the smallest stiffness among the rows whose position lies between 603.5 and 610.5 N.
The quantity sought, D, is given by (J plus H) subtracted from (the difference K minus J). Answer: -58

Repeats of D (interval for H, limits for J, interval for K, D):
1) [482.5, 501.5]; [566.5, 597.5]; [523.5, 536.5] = -72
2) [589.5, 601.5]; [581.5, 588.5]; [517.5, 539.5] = -103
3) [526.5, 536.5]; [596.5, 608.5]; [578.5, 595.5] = -71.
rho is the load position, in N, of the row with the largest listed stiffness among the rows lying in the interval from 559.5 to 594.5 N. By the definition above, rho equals 587.0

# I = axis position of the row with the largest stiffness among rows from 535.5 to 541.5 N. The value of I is 539.0 N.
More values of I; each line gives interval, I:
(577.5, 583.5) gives 581.0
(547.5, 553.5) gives 552.0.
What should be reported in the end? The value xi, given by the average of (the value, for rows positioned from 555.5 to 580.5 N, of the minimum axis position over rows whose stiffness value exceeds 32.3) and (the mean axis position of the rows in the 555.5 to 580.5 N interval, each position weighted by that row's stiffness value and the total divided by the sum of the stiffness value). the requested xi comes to 562.1 N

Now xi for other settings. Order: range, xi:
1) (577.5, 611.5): 586.1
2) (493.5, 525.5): 516.9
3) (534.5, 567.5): 543.1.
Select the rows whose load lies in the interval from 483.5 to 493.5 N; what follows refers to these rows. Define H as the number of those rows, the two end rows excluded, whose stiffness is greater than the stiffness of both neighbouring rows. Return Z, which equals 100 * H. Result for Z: 200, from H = 2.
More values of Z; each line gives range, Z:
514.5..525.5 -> 200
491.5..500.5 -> 200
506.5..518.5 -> 100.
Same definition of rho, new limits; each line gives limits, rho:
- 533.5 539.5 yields 539.0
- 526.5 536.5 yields 536.0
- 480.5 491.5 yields 490.0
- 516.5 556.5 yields 555.0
